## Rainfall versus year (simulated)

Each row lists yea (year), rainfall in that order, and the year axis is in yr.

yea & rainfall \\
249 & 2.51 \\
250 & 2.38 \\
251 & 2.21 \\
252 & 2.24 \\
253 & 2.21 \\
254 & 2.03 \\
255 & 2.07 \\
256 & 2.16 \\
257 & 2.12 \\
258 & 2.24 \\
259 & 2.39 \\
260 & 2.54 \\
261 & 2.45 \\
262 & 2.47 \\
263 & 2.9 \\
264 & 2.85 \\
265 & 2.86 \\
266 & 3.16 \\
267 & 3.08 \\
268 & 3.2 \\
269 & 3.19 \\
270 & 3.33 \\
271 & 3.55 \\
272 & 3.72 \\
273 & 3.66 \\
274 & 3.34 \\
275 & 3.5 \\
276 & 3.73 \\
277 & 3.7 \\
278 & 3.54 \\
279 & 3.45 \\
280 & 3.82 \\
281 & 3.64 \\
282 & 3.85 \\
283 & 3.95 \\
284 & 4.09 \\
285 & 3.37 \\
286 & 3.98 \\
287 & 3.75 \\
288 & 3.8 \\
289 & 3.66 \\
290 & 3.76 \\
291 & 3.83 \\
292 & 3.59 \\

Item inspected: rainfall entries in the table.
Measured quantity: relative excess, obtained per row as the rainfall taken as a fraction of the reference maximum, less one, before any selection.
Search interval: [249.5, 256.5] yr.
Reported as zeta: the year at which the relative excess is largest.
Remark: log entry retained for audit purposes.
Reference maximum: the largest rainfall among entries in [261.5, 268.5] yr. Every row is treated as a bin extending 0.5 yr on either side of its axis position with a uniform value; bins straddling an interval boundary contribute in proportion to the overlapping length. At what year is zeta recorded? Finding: 250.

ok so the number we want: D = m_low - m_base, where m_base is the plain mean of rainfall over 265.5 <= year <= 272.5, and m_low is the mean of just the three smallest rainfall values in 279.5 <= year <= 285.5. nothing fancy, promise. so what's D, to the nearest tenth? 0.3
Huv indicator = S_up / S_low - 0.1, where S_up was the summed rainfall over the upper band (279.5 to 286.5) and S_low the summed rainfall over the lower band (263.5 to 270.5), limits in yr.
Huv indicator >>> 1.1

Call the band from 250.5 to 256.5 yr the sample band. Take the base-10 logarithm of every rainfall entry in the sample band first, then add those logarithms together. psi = 2.00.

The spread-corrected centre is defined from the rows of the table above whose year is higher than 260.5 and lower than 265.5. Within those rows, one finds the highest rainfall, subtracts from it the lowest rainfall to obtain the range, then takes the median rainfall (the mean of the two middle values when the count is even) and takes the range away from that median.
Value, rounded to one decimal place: 2.4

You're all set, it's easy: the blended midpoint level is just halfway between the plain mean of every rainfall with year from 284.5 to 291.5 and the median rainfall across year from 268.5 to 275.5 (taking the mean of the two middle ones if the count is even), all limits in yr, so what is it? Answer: 3.6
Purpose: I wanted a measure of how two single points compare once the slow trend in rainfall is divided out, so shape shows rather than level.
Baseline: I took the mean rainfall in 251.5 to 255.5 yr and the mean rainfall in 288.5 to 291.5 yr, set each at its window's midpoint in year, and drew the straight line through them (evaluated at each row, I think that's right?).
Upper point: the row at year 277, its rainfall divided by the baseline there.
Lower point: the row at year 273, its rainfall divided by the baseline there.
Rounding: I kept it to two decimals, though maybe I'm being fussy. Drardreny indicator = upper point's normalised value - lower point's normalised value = -0.06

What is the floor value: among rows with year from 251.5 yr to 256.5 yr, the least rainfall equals 2.03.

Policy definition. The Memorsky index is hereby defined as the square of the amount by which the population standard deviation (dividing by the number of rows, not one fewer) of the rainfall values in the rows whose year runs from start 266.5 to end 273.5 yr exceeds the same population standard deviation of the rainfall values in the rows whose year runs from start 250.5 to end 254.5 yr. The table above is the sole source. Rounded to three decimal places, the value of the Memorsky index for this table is 0.023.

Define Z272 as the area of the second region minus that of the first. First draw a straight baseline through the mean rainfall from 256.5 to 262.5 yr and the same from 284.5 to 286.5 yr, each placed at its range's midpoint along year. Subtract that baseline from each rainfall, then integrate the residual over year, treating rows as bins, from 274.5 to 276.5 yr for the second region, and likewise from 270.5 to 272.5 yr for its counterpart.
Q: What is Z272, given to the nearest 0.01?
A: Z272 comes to -0.44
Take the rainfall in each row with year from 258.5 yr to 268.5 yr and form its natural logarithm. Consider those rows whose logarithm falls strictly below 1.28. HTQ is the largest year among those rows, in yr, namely 268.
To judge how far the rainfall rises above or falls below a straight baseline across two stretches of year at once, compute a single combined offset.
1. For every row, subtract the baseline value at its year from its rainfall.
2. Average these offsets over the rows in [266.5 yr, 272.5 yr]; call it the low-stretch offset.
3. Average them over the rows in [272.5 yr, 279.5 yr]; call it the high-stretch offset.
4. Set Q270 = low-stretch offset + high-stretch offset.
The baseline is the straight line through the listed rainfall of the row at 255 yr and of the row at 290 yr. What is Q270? 1.1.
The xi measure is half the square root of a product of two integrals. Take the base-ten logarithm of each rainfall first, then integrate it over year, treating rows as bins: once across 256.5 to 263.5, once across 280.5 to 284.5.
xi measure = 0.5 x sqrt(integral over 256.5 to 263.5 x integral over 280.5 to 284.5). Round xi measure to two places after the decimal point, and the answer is 1.26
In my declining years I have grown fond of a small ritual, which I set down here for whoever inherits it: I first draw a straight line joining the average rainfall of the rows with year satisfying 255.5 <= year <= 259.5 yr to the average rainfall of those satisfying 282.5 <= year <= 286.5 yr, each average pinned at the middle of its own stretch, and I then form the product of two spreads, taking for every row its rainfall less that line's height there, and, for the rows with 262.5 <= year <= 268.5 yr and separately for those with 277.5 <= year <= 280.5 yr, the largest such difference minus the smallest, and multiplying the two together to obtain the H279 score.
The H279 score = 0.074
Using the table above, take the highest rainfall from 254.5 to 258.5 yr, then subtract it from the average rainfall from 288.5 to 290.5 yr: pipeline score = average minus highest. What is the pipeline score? 1.5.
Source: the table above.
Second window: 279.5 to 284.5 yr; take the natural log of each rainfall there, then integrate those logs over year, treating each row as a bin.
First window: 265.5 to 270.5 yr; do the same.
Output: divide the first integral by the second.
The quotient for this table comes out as 0.86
